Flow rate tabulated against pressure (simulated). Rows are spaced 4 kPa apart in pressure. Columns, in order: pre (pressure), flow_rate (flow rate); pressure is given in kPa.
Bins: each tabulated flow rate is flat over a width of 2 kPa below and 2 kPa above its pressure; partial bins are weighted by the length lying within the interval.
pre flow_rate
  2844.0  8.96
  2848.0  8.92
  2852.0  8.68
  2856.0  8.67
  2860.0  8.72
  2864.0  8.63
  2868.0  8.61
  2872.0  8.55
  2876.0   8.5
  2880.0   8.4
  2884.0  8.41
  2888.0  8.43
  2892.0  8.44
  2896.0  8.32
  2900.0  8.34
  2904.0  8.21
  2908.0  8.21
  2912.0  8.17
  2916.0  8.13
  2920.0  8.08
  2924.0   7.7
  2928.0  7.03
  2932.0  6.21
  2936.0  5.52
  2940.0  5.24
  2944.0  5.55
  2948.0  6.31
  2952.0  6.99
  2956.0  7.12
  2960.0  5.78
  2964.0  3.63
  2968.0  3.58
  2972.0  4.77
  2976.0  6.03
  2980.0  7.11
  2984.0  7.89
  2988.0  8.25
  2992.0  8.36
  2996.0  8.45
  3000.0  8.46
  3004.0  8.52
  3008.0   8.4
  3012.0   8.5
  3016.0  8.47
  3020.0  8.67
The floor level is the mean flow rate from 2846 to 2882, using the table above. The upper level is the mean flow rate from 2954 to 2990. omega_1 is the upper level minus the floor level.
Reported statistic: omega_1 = -2.6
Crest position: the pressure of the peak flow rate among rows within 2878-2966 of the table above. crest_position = 2892.0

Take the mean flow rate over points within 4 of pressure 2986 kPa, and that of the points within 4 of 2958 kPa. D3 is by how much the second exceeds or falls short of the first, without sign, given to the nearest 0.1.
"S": 1.6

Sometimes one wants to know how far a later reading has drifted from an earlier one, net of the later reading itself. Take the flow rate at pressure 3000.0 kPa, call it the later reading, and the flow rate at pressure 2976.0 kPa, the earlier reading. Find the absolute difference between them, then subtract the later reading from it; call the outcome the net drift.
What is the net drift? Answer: -6.0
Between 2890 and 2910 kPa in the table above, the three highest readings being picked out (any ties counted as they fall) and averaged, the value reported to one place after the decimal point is 8.4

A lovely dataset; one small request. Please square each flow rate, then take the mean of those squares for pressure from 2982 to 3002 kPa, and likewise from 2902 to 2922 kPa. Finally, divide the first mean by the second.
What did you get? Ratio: 1.03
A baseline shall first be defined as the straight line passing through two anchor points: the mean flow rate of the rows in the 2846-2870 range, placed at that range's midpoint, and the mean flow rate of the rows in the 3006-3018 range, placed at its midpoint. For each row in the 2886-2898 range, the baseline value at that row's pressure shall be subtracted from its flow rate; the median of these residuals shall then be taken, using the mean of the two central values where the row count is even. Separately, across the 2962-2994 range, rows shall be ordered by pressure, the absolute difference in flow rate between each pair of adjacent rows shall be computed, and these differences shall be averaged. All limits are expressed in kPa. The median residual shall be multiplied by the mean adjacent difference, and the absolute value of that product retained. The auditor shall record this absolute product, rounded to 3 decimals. 0.156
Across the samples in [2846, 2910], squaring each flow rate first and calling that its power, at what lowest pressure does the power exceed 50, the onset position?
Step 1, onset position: 2848.0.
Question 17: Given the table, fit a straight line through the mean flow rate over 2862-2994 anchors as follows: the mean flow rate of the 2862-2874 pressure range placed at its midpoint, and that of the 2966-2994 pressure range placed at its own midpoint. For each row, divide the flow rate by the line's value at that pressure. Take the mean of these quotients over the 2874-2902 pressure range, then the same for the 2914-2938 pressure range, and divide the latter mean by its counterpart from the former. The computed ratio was 0.92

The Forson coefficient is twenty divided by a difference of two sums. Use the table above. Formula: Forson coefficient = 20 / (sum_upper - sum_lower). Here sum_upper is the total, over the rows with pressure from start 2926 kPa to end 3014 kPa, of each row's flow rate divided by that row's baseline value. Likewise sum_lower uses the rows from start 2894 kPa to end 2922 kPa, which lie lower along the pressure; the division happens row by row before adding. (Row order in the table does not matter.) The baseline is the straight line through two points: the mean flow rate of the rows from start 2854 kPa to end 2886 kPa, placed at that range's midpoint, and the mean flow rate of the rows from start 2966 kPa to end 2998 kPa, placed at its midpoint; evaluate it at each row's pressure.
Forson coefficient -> 1.4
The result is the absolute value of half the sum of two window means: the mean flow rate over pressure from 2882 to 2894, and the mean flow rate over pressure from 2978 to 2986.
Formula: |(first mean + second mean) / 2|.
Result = 8.0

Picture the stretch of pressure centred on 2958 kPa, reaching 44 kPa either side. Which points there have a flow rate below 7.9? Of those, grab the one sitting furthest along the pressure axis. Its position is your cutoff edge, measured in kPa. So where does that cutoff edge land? 2984.0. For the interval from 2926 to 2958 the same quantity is 2956.0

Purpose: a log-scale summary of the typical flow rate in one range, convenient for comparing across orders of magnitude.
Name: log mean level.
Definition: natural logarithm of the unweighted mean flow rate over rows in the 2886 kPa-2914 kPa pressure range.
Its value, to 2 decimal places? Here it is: 2.12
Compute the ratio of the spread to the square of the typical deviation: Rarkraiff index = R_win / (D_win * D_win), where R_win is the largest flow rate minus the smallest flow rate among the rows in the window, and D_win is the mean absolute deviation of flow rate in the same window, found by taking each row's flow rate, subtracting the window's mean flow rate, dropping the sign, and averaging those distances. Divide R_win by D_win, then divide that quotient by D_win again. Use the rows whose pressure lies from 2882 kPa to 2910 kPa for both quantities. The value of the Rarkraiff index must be 38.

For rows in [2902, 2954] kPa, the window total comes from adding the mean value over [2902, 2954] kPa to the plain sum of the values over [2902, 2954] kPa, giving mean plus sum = 98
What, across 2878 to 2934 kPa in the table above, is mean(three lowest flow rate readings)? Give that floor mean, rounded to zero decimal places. 7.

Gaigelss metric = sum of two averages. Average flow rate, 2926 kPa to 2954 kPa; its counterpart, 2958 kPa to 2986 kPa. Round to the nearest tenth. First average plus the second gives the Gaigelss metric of 11.7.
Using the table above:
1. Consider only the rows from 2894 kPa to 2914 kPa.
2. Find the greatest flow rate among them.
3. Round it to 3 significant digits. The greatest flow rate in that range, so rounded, 8.34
